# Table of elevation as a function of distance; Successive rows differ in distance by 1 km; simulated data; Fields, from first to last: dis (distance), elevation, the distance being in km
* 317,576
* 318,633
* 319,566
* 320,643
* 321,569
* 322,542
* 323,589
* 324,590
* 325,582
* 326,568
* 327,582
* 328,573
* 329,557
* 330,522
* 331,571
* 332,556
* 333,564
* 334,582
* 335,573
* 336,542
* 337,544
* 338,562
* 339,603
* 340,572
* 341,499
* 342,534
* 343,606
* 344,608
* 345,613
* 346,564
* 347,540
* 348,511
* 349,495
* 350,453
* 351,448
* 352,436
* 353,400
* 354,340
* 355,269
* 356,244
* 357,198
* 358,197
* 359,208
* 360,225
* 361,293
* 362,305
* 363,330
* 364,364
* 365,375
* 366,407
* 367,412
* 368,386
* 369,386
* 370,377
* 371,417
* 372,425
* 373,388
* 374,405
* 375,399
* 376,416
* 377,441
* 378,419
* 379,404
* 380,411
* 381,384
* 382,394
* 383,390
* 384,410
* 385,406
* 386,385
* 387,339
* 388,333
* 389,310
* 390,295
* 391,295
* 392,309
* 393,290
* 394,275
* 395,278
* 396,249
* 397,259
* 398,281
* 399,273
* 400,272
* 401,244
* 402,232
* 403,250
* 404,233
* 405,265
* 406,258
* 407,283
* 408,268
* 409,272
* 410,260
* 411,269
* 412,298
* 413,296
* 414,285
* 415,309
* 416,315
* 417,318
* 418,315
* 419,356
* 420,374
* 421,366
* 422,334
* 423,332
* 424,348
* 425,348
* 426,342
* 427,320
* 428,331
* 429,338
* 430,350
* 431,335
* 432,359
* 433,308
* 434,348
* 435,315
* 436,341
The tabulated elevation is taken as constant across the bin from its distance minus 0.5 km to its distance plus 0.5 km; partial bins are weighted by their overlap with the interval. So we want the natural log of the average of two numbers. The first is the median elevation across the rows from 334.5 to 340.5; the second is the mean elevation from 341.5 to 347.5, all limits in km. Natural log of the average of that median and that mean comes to 6.35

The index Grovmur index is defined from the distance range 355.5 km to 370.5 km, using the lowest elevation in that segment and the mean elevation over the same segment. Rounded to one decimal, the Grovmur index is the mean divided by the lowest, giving 1.6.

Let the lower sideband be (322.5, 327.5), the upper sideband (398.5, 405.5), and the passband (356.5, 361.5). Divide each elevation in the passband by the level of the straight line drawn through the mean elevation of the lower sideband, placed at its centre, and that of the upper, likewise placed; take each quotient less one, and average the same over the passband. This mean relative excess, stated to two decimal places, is -0.49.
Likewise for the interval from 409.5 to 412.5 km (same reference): 0.29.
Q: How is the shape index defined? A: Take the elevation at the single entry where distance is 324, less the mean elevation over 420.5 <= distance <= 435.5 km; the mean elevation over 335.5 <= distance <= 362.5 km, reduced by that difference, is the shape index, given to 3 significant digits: 186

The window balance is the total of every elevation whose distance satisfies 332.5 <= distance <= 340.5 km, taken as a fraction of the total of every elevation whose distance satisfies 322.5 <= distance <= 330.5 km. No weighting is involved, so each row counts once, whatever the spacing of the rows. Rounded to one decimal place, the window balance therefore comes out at 1.0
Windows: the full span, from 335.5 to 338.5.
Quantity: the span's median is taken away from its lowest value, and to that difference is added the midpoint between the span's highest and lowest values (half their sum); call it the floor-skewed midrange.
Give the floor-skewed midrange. 550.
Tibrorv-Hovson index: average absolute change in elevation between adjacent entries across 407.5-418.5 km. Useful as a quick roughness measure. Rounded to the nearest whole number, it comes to 10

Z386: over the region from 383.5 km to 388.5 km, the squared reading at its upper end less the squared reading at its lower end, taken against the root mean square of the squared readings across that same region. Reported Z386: -0.4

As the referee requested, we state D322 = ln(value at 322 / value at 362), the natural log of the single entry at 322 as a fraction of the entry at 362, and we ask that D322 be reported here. 0.57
